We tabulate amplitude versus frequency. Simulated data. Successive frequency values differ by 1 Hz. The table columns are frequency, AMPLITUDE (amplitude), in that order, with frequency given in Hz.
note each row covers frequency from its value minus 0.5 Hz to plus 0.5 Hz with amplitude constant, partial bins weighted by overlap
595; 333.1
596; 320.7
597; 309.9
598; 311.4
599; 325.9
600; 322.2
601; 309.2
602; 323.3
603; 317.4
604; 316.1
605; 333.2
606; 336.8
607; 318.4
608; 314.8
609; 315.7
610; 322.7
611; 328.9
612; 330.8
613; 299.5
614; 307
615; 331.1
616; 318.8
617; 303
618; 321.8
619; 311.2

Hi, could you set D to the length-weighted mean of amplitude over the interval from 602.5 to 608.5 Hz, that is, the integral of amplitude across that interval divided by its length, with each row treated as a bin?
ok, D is 323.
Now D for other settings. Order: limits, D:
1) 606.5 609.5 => 316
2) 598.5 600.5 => 324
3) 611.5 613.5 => 315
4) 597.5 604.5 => 318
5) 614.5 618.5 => 319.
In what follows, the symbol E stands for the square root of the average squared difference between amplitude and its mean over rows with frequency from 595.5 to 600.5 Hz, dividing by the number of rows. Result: 6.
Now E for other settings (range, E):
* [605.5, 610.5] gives 8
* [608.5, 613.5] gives 11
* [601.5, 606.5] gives 8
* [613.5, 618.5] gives 10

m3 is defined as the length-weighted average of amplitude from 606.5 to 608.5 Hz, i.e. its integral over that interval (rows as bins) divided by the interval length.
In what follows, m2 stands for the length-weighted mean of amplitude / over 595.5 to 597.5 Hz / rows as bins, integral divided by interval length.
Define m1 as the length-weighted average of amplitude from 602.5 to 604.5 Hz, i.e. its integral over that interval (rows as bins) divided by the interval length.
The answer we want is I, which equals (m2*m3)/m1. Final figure 315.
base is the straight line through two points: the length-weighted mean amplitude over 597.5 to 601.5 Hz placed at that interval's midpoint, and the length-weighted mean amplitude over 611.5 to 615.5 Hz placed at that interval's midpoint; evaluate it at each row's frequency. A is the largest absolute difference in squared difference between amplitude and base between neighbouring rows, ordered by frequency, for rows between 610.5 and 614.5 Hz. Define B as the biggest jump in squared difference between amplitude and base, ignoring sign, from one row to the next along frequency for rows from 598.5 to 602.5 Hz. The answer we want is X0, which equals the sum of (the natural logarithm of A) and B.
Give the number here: 56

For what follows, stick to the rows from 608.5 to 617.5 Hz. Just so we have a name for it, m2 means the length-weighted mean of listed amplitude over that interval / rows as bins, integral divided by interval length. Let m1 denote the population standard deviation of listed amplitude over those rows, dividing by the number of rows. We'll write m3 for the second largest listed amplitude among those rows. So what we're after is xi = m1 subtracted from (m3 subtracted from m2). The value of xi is -25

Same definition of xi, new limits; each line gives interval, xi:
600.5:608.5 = -21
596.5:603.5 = -13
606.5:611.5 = -8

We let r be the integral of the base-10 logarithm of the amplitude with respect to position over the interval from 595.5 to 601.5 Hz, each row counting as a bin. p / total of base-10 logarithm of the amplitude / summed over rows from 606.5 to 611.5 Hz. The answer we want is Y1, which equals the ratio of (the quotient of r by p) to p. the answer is 0.10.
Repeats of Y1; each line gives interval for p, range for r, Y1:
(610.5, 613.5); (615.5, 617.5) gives 0.09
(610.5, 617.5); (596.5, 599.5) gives 0.02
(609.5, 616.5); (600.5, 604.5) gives 0.03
